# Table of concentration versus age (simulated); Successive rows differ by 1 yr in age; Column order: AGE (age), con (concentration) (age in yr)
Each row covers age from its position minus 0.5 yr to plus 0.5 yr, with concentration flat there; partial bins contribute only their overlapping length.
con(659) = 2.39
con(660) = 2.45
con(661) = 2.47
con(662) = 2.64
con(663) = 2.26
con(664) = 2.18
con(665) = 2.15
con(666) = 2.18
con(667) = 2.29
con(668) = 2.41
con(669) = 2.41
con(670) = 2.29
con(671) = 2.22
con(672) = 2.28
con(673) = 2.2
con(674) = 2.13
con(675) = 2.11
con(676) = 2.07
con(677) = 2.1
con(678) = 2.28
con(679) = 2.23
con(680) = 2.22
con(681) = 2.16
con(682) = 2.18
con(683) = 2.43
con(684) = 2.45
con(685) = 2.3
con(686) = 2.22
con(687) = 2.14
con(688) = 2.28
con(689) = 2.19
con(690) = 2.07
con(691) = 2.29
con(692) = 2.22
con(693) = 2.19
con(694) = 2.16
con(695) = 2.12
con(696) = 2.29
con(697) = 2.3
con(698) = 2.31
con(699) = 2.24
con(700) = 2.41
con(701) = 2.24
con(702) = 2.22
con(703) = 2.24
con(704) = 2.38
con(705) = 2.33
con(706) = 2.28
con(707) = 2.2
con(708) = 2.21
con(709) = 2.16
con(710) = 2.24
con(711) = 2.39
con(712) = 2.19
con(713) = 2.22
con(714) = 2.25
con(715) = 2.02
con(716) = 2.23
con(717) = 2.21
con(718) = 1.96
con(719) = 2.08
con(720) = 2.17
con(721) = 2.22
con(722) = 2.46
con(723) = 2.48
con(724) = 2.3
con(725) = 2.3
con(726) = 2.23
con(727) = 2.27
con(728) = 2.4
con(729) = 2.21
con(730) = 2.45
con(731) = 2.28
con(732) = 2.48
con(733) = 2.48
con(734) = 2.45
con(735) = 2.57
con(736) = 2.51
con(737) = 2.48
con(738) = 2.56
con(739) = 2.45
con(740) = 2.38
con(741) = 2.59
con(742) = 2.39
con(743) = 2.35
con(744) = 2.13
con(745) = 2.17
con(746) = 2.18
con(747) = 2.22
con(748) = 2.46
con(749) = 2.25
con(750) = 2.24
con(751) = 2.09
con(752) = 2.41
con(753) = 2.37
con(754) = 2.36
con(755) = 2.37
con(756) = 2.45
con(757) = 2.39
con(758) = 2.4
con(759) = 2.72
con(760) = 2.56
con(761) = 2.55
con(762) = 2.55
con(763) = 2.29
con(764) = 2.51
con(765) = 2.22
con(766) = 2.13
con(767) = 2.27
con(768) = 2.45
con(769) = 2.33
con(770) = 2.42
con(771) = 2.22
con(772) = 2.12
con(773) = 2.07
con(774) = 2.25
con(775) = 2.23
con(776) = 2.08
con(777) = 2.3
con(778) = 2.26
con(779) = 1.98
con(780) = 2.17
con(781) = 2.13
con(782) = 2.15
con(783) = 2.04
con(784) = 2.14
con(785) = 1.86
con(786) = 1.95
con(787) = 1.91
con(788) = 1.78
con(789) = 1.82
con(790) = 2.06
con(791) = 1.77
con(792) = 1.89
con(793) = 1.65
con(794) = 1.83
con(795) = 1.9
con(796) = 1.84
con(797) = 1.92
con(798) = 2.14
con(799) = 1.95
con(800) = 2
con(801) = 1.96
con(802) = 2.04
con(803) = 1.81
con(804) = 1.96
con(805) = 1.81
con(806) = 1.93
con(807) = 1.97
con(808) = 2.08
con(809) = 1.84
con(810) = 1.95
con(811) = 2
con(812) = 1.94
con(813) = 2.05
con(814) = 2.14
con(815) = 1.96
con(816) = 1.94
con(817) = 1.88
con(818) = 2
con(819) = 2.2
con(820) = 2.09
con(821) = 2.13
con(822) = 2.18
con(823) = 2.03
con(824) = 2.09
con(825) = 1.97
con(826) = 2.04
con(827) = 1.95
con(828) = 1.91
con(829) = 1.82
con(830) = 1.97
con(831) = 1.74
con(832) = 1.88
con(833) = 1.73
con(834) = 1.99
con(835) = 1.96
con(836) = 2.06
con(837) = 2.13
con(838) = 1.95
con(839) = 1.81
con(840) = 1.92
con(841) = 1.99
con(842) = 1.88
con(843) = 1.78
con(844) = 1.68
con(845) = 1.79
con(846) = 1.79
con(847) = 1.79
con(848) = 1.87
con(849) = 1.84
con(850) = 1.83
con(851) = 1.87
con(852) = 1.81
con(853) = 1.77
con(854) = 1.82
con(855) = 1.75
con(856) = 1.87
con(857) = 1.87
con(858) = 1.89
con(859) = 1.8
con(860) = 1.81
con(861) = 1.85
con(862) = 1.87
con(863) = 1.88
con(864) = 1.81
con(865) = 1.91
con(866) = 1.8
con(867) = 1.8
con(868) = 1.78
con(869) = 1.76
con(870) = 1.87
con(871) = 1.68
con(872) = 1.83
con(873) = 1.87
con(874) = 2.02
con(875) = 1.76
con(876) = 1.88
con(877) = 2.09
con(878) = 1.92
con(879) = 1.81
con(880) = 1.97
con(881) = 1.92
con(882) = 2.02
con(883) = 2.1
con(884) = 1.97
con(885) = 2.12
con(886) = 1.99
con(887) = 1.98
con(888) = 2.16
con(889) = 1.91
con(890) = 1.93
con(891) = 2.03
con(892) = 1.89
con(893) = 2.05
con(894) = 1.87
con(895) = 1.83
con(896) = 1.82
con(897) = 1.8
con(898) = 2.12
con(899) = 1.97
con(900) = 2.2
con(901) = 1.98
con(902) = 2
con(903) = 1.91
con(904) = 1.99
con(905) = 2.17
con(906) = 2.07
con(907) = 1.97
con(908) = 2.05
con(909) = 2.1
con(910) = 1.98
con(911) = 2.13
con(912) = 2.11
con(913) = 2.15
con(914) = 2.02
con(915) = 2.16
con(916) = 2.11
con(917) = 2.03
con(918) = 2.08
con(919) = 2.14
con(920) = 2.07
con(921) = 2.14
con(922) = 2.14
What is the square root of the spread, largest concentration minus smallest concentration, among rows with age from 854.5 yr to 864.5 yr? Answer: 0.37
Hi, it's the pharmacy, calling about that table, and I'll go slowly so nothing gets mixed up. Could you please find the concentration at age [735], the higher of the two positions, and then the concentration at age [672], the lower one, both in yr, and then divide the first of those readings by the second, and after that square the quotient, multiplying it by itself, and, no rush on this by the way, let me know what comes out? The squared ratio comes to 1.3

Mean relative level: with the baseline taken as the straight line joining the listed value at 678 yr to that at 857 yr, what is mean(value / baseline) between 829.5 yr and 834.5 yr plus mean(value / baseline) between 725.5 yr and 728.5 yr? 2.03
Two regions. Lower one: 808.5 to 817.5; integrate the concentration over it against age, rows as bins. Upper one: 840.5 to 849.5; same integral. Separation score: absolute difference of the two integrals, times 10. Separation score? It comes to 13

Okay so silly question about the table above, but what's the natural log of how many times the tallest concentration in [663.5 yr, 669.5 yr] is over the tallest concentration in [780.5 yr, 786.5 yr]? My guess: 0.11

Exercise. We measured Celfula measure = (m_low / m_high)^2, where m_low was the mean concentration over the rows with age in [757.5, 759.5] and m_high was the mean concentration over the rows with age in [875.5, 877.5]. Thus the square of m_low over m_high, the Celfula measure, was 1.7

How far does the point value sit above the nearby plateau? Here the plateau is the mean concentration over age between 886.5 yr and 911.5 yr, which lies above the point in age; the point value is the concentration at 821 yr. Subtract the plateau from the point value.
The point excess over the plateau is 0.13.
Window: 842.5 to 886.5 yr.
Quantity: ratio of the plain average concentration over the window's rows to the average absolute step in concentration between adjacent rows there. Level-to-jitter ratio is 23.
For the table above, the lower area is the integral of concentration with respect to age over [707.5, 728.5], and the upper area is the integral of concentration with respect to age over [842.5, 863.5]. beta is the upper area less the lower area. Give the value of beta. -9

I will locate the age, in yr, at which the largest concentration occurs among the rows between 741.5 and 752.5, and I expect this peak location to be 748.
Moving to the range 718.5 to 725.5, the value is 723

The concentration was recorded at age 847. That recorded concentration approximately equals 1.79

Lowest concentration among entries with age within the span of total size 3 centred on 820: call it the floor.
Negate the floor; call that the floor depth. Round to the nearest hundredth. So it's -2.09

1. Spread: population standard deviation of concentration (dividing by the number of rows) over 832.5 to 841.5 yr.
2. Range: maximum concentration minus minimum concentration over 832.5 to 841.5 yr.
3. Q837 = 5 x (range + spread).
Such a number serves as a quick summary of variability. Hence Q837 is 2.6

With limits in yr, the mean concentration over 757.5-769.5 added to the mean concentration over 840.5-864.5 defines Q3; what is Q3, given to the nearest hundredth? 4.24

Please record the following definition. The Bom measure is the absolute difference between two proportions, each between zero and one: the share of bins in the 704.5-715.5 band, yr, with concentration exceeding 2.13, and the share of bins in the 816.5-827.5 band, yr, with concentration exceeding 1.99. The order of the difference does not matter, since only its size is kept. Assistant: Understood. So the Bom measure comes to 0.18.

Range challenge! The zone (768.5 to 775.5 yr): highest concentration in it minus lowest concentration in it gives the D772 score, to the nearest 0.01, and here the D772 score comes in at 0.35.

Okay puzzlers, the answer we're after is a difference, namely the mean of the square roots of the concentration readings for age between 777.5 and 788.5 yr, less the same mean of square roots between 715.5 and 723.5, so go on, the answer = -0.066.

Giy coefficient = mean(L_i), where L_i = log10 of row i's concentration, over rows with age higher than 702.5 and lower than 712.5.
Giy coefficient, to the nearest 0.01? 0.35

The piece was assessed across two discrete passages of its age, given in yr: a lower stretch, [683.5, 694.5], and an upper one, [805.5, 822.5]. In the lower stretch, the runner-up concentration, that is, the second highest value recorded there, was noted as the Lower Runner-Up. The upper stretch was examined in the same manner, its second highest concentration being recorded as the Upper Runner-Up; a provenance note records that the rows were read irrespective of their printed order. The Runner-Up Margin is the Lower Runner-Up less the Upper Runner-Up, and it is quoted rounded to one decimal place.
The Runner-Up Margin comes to 0.1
